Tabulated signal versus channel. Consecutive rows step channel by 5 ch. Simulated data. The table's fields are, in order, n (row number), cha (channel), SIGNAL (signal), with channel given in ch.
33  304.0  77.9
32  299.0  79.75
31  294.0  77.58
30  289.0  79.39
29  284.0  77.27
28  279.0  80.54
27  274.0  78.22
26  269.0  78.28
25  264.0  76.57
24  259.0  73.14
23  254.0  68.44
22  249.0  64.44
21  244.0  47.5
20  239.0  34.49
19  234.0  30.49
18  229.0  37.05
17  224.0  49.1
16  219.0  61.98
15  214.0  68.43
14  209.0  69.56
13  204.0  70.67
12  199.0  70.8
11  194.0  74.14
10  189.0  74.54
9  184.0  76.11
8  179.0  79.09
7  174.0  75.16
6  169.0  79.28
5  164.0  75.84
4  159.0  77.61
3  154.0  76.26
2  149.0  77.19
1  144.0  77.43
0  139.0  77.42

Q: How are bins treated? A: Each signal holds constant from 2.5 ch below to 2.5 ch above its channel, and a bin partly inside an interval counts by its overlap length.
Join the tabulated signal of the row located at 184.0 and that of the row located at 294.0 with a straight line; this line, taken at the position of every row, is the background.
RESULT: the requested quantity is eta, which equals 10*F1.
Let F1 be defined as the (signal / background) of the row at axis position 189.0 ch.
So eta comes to 9.8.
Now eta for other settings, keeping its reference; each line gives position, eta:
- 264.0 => 9.9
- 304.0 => 10.0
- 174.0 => 9.9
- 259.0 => 9.5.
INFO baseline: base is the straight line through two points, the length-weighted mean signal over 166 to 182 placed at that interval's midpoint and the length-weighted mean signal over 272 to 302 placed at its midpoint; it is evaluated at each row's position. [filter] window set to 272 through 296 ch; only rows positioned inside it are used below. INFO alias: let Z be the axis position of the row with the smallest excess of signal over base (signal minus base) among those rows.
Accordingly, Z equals 284.0 ch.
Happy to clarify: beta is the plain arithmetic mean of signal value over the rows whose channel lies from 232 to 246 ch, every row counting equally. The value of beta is 37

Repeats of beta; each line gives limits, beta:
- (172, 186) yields 77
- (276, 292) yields 79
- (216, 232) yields 49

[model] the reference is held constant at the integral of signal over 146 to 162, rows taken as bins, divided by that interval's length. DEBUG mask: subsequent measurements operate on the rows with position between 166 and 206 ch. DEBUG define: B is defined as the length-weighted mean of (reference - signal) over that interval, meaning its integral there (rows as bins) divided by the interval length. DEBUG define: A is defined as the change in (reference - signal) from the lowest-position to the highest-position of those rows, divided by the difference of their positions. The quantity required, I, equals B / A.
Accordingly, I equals 8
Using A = 0.2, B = 2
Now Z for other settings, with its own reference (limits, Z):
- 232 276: 234.0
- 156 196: 194.0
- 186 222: 219.0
